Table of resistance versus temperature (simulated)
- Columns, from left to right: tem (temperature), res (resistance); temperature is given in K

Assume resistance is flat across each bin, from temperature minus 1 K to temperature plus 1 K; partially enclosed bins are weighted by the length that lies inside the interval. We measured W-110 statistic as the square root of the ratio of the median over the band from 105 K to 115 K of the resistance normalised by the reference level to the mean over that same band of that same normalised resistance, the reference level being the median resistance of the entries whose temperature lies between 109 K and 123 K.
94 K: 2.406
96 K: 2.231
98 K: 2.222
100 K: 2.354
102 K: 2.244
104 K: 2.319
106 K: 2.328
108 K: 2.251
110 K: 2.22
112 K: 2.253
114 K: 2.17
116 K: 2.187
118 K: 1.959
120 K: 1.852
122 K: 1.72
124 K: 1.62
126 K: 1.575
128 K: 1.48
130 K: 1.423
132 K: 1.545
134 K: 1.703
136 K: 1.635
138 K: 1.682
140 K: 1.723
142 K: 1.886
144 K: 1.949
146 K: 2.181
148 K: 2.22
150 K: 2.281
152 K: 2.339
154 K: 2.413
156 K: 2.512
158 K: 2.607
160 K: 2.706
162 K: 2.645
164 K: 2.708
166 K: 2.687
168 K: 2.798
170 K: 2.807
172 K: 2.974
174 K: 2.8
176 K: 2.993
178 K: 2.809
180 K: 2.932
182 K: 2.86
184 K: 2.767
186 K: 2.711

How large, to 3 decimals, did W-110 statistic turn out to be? 1.001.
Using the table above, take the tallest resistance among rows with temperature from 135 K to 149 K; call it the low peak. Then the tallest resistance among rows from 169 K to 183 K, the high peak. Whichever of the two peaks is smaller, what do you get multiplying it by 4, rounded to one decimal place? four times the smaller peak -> 8.9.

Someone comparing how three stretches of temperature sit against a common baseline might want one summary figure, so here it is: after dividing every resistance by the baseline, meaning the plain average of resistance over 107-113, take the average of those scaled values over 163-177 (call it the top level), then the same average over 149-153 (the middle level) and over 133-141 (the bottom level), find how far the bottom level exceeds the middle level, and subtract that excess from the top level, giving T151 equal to 1.5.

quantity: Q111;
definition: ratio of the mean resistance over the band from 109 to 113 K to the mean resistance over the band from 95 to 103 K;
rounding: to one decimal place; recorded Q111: 1.0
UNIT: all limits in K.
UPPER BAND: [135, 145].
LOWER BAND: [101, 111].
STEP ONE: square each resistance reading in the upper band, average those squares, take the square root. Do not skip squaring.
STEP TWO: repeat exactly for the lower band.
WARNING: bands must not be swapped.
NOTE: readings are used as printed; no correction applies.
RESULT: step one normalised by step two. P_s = 0.78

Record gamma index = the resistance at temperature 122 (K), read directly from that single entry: 1.72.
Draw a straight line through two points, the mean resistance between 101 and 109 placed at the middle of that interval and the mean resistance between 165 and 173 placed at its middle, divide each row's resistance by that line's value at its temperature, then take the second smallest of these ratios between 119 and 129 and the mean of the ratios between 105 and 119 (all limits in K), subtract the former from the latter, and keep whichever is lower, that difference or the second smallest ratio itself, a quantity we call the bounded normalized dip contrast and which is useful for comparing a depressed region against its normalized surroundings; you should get 0.3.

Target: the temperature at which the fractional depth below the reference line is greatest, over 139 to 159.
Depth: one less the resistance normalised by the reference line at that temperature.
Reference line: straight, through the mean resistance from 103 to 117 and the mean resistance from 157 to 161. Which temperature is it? 140 K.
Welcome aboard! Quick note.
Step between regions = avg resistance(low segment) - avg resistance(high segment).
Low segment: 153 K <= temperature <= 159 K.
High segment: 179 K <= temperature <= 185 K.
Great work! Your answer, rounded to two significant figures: -0.34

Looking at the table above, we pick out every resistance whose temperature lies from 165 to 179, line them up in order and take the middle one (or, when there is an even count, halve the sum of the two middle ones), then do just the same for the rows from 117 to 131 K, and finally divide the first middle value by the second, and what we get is 1.7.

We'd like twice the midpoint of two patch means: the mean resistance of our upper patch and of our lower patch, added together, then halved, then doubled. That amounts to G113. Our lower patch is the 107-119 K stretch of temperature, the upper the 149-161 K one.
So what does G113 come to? 4.6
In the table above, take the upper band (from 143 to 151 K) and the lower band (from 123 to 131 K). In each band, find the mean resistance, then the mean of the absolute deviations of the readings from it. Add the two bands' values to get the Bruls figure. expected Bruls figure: 0.18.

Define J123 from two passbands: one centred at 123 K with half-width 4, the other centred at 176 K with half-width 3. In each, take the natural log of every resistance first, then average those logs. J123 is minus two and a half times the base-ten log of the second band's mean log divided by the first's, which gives -0.8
